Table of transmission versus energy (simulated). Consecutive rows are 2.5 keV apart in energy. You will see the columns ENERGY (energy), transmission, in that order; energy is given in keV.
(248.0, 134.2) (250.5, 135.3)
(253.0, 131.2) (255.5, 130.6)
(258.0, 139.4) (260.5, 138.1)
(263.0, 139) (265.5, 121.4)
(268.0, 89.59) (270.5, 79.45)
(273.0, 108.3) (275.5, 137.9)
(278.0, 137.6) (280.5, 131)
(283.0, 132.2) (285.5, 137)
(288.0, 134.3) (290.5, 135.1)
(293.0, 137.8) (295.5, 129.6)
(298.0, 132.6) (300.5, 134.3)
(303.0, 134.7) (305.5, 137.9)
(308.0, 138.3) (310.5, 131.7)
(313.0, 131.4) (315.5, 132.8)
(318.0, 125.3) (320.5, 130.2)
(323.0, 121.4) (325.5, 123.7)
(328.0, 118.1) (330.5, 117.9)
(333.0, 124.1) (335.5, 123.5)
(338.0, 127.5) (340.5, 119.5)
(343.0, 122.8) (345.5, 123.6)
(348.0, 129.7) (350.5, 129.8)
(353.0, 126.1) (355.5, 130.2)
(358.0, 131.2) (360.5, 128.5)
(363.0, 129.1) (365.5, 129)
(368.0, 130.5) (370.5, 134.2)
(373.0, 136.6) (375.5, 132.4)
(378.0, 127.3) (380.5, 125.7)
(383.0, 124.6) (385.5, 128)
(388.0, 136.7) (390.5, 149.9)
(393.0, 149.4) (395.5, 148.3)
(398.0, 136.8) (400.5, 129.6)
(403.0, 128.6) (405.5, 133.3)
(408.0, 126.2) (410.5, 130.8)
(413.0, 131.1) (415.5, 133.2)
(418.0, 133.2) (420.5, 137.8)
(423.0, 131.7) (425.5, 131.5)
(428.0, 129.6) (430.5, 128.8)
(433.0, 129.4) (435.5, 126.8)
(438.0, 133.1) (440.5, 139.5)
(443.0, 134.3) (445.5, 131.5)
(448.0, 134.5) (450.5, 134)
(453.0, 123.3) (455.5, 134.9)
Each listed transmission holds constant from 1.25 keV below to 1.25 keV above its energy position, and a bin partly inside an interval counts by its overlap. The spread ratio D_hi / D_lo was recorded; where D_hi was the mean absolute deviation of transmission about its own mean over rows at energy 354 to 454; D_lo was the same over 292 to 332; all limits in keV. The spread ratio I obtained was 0.79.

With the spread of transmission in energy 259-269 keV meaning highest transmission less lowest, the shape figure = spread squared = 2441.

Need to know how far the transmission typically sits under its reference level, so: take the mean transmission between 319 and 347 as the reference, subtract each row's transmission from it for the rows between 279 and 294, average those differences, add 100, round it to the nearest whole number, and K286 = 88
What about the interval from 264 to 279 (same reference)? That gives 111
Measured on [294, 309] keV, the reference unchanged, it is 88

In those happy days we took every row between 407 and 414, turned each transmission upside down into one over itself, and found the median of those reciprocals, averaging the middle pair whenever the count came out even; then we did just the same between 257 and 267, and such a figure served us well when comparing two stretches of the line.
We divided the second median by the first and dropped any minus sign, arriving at 0.94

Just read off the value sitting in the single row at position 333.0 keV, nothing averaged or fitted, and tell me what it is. 124.1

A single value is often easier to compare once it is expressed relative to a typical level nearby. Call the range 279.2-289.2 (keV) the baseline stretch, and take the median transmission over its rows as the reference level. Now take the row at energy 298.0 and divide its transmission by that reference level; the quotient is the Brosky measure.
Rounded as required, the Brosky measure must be 1.00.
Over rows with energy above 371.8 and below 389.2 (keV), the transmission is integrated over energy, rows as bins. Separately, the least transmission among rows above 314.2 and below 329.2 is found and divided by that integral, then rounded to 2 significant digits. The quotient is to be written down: 0.052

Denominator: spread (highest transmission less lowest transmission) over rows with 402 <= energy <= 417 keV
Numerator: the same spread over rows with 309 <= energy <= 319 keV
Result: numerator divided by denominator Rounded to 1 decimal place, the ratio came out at 1.1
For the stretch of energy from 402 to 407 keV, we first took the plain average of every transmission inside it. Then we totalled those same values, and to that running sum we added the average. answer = 393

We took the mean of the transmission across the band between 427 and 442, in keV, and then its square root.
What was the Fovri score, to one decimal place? 11.5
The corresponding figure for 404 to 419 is 11.5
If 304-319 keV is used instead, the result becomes 11.5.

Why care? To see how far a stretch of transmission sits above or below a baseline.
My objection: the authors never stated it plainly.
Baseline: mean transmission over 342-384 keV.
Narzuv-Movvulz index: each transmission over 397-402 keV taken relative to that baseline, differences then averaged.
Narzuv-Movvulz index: 4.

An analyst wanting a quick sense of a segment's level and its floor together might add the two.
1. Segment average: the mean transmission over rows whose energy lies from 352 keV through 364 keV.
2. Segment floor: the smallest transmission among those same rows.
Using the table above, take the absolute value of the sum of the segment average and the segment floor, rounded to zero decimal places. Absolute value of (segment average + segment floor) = 255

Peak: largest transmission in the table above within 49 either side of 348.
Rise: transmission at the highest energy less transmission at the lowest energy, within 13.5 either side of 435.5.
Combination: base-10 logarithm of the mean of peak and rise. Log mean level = 1.883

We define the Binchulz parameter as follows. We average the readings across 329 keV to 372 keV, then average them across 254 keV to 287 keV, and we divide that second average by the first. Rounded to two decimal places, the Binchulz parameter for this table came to 0.98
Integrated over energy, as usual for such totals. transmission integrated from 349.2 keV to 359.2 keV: 1293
